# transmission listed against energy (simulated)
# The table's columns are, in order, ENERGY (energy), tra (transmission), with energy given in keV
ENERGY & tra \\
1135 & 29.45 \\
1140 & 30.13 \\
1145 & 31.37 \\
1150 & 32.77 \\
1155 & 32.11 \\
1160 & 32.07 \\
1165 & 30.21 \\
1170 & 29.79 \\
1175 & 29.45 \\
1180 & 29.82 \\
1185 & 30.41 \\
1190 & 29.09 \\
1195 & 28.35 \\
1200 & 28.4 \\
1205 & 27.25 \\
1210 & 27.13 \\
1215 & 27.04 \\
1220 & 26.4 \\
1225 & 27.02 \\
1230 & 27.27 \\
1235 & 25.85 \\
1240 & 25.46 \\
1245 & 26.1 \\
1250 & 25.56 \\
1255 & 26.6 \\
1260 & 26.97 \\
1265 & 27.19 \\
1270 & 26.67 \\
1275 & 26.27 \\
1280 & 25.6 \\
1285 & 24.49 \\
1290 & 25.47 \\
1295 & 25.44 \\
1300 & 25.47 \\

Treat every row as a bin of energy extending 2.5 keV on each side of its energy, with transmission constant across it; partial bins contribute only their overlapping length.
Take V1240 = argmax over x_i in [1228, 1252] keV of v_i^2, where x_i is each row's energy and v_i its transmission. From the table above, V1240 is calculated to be 1230 keV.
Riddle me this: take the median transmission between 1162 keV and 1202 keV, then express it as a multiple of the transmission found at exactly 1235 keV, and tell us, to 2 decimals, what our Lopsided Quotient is 1.15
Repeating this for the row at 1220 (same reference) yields 1.12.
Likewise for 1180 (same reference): 0.99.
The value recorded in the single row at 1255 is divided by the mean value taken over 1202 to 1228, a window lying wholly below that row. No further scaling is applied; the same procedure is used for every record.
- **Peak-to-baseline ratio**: 0.99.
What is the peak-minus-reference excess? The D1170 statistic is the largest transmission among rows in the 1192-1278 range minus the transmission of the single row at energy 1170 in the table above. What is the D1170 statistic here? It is -1.4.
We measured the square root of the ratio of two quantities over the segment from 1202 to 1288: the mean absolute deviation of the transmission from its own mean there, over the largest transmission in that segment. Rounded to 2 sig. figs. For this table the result 0.15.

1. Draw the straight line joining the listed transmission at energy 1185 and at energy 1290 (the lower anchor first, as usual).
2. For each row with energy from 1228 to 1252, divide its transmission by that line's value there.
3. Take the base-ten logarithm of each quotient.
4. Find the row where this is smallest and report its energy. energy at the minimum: 1240 keV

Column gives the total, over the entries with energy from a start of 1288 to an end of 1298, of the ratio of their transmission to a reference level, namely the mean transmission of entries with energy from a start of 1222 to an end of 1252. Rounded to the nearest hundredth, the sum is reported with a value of 1.94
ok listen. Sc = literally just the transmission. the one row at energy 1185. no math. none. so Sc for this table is 30.41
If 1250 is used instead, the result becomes 25.56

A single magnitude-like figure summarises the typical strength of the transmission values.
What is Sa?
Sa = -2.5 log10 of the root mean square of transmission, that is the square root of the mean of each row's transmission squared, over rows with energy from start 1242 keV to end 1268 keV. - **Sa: -3.56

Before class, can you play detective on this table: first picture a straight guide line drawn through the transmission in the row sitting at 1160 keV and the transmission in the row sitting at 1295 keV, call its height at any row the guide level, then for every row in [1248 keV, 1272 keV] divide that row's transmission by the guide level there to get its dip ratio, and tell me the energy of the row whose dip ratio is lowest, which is 1250 keV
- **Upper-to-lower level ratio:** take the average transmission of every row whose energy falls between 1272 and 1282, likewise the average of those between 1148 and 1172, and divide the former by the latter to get 0.83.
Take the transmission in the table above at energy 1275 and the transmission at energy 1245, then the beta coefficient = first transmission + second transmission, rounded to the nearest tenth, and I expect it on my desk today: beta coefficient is 52.4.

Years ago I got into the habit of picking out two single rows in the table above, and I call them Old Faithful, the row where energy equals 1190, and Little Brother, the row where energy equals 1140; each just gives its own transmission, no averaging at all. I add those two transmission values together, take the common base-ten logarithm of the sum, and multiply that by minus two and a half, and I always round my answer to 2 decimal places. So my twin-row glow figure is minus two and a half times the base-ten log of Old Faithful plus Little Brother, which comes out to -4.43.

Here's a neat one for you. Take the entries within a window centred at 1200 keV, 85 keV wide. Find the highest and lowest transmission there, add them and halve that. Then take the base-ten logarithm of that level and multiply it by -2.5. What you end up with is -3.65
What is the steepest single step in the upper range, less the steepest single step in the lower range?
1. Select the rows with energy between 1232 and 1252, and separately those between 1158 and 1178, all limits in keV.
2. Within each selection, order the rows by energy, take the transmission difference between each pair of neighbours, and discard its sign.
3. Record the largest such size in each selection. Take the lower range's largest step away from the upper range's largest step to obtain -1.2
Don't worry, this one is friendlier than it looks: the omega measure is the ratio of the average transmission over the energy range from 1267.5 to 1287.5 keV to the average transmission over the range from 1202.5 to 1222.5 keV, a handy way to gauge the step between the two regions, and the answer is 0.96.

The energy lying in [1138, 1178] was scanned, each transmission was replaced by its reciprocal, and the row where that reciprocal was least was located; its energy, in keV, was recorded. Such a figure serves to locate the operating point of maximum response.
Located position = 1150 keV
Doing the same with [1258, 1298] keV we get 1265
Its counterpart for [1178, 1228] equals 1185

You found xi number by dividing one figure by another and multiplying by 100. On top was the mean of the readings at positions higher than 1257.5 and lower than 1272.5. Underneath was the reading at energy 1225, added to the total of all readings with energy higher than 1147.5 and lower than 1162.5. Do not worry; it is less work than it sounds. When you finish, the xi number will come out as 21.7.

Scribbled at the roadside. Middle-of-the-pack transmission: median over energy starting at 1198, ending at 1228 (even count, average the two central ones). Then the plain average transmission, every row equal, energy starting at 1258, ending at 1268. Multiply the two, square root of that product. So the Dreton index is 27.1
